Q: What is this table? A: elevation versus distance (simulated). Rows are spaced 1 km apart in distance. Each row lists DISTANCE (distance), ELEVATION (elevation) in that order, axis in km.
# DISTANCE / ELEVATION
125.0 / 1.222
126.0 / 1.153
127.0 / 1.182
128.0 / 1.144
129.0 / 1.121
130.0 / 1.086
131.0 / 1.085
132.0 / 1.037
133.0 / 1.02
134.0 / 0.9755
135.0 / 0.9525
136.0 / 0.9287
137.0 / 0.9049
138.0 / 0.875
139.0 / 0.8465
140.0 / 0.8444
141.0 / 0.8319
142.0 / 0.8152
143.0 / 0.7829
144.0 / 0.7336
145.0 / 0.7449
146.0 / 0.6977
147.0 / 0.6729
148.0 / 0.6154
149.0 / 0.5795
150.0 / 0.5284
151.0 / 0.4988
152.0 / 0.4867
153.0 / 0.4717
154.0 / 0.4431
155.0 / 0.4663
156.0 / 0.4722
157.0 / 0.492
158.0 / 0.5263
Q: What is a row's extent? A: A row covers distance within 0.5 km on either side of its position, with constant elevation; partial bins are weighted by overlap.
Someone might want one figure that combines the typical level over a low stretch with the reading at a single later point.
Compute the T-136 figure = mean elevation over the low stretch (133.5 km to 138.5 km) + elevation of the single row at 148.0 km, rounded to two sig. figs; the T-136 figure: 1.5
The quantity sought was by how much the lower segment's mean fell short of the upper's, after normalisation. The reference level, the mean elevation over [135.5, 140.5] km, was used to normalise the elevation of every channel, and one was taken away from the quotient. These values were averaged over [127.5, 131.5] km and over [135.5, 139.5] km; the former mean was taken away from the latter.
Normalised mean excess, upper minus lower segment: -0.25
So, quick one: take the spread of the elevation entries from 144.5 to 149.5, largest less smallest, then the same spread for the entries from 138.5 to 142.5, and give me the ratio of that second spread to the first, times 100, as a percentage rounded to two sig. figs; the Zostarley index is 19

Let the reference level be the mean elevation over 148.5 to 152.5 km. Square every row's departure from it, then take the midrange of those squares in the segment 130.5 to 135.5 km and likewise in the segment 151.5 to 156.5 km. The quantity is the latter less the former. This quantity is -0.25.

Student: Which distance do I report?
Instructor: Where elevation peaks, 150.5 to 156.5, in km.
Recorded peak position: 151.0 km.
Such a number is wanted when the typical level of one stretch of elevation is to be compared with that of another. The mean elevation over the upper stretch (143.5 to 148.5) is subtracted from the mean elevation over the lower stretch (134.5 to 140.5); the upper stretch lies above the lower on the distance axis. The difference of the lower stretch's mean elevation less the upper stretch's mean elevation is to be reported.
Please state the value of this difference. 0.20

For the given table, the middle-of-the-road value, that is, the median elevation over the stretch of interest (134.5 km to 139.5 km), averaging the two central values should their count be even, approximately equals 0.90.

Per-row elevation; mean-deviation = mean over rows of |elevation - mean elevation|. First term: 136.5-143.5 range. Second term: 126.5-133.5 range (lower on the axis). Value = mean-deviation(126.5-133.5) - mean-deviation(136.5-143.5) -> 0.017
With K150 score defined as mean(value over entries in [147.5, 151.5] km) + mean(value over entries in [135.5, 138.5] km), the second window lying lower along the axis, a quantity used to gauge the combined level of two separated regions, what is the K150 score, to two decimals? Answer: 1.46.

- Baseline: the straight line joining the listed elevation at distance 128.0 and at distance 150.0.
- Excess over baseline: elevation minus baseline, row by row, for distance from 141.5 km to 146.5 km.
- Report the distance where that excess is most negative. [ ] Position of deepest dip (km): 144.0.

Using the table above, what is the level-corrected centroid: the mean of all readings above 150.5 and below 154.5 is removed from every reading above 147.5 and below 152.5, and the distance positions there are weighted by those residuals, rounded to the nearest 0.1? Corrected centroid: 149.0 km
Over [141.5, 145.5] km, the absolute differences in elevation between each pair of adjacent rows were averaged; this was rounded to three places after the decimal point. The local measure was 0.031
